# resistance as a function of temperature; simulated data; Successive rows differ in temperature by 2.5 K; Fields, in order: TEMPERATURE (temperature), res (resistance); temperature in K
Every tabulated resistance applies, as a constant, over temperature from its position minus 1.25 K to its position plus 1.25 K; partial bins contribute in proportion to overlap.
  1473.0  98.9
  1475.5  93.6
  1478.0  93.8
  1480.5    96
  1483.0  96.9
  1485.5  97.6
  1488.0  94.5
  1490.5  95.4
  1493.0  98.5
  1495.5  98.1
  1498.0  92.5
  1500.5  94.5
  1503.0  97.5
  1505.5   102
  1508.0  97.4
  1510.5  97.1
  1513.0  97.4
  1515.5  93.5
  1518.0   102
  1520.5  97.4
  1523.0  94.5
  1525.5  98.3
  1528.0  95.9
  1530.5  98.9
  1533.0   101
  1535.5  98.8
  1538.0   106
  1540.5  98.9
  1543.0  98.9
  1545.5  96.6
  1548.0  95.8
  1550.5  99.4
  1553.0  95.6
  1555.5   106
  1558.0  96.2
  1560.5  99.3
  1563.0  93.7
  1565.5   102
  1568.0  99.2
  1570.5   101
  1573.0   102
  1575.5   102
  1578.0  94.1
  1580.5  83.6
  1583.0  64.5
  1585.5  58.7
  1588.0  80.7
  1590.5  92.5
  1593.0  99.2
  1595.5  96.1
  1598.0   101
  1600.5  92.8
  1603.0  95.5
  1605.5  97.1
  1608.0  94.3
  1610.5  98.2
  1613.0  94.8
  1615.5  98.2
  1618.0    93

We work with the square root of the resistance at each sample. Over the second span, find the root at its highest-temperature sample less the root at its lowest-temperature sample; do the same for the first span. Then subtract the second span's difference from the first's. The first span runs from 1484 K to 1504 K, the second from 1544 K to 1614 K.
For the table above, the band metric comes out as 0.1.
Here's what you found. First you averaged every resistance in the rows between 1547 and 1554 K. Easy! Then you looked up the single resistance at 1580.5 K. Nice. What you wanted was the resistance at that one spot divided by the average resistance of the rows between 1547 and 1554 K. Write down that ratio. 0.86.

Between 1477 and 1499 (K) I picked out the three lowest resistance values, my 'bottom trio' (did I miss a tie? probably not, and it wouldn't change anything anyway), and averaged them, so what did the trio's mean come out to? 94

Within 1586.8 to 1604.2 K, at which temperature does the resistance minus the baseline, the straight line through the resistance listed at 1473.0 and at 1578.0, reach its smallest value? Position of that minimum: 1588.0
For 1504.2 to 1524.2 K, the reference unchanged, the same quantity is 1515.5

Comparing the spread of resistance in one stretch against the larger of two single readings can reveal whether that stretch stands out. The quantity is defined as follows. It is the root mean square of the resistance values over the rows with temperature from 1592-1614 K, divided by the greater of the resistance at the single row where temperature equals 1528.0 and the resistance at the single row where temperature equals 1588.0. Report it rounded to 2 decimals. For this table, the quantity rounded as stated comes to 1.01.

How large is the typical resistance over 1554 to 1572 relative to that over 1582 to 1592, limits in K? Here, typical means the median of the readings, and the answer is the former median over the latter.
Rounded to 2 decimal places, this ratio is 1.37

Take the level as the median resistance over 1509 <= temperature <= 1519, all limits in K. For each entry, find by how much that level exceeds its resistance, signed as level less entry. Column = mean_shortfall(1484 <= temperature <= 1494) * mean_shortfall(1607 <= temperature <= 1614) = 1.1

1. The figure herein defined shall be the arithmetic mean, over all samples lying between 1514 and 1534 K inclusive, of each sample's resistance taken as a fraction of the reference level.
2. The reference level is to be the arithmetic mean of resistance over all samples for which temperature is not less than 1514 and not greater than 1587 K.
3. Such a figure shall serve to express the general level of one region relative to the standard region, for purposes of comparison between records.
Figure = 1.02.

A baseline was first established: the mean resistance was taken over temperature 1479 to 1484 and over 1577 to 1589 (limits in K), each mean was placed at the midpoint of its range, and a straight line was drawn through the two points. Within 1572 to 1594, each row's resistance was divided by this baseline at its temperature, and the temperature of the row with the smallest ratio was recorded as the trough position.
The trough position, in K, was 1585.5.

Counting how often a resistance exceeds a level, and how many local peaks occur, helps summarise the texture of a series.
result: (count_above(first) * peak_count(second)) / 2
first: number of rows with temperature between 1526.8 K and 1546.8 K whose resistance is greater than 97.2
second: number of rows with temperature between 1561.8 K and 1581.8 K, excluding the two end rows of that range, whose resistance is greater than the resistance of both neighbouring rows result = 3.0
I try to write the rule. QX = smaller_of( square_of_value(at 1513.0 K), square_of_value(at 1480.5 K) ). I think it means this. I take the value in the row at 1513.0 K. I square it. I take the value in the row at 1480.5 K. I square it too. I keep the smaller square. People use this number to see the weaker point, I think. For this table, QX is 9216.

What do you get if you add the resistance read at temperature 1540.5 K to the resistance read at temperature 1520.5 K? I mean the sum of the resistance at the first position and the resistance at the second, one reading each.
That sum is 196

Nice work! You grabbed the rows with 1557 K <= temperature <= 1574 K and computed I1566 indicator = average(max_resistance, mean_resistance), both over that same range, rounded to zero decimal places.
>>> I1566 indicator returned 101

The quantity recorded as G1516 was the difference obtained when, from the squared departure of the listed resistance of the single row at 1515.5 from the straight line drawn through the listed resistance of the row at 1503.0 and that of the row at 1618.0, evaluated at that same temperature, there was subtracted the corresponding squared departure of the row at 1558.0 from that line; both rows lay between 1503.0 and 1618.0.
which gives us 12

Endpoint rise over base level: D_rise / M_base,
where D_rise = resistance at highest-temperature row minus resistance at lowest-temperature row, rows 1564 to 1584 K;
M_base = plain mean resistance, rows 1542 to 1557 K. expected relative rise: -0.380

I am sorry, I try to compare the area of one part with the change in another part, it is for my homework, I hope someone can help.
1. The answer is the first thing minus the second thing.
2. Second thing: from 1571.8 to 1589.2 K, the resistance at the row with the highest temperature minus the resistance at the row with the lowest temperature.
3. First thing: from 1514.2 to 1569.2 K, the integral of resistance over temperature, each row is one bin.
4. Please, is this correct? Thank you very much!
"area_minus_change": 5441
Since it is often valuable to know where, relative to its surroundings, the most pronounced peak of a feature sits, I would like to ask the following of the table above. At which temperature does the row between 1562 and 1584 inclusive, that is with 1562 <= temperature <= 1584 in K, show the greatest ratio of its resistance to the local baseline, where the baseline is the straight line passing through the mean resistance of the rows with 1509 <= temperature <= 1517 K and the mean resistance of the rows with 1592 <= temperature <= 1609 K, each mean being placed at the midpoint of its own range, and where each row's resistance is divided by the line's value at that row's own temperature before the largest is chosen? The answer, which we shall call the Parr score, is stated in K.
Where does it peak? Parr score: 1565.5 K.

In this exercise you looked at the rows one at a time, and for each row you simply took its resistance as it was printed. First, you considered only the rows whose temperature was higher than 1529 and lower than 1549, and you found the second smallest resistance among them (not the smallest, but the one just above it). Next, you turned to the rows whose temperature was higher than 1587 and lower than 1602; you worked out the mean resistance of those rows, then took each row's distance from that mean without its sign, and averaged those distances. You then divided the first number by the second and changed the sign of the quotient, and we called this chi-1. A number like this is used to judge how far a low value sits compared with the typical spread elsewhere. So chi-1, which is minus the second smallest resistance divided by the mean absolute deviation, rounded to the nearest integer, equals -19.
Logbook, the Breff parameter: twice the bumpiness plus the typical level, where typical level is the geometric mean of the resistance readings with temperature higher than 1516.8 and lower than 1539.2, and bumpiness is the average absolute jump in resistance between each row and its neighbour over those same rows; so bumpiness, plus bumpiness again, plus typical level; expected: 106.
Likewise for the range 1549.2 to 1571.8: 110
